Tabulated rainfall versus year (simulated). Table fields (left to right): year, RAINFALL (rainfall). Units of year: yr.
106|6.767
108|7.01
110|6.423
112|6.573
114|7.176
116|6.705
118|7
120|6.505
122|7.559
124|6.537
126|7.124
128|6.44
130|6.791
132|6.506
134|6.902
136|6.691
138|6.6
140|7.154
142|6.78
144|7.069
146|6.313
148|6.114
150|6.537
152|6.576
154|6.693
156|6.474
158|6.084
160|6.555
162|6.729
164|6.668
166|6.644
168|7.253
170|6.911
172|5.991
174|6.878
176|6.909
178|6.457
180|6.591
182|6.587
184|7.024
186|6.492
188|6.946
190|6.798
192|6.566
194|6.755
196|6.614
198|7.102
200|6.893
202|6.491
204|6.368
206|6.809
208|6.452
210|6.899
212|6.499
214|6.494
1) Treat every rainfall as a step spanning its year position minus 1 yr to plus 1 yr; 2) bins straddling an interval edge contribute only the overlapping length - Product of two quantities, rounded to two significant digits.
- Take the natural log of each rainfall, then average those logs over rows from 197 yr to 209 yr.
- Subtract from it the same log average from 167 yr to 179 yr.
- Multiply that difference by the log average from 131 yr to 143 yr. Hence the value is -0.011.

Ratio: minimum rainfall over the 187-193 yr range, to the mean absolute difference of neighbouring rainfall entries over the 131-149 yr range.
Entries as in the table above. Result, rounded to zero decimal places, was 18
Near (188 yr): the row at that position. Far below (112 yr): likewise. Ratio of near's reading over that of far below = 1.06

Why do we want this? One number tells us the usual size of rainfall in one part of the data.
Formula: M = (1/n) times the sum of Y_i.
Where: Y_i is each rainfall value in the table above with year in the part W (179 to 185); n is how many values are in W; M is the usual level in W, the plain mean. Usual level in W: 6.73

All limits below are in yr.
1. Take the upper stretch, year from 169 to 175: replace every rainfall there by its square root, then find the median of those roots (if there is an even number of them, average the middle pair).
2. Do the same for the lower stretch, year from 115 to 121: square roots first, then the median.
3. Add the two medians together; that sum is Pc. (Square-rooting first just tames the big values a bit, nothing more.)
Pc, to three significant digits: 5.21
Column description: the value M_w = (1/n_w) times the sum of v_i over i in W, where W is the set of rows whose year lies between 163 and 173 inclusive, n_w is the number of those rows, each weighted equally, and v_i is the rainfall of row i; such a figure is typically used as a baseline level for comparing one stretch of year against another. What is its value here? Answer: 6.69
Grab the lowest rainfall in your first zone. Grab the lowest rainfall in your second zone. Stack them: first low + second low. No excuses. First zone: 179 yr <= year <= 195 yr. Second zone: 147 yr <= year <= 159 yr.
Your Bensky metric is 12.6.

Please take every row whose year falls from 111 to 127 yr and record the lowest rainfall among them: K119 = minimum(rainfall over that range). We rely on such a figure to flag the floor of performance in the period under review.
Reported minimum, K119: 6.505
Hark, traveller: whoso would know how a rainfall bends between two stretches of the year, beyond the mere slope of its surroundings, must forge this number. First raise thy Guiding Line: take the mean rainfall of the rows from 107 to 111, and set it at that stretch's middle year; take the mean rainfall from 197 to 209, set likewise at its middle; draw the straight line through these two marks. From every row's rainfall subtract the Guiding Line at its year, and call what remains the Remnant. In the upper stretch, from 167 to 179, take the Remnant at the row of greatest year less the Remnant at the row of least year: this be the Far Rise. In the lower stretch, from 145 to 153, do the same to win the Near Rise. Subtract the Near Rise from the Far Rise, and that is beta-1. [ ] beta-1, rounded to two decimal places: -1.06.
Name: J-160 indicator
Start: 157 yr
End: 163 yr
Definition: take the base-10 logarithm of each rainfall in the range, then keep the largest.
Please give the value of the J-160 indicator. 0.828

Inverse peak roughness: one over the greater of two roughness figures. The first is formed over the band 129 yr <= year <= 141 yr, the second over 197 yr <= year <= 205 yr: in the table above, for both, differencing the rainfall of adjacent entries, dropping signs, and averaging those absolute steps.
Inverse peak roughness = 3.3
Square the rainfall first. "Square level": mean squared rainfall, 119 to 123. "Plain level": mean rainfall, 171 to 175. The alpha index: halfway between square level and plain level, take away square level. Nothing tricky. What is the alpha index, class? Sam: -21.6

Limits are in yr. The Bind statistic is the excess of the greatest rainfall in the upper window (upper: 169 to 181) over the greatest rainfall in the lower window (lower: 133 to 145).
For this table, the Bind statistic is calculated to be -0.2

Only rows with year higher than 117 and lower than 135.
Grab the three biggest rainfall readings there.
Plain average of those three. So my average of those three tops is 7.23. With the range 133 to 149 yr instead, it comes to 7.04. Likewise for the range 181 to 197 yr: 6.92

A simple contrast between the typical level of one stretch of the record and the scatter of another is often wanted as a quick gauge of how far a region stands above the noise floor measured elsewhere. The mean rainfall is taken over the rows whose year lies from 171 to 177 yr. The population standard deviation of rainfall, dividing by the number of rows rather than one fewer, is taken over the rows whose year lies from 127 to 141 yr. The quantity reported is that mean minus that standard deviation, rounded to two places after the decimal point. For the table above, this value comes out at 6.36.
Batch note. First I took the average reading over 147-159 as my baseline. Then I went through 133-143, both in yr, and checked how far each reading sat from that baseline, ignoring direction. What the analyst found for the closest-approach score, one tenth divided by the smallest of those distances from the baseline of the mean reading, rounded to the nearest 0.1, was 0.5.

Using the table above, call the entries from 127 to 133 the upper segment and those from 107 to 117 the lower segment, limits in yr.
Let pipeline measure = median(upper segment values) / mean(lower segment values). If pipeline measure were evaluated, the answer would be 0.96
